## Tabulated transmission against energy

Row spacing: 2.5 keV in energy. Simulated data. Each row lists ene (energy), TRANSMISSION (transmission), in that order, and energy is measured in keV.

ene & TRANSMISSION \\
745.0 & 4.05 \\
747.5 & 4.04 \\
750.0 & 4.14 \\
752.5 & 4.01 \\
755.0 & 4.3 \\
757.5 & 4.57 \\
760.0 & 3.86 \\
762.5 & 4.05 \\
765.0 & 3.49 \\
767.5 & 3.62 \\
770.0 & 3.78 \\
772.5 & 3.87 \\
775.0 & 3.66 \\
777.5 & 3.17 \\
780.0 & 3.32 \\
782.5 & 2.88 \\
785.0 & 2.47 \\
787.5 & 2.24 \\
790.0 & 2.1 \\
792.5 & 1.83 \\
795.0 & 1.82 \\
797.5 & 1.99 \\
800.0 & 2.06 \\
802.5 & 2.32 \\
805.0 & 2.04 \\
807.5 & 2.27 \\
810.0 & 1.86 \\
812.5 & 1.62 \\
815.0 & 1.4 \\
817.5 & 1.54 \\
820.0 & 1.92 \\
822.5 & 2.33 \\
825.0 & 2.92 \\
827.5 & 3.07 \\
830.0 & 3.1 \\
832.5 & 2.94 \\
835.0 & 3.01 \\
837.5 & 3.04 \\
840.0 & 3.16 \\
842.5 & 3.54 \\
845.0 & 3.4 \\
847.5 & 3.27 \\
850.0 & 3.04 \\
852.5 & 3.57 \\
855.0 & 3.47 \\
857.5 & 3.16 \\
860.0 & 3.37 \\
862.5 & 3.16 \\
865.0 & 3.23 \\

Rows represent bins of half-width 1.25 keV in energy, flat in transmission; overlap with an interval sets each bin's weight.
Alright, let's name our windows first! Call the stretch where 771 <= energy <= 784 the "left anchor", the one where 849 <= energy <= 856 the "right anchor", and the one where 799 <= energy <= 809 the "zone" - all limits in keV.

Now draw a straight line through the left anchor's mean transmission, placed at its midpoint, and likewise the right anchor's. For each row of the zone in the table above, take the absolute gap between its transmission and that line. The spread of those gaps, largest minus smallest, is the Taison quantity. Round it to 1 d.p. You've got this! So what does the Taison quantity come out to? 0.3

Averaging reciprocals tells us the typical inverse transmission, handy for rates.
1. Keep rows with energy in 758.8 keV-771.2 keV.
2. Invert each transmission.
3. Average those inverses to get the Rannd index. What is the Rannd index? 0.27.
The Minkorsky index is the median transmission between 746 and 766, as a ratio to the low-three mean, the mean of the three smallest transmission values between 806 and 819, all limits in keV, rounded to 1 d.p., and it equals 2.7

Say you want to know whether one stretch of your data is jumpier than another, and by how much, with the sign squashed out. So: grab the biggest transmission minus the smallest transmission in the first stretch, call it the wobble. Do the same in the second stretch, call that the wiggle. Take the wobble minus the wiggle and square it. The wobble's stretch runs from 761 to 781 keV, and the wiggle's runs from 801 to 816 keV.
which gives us 0.00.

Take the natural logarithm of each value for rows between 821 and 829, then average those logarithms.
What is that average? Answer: 1.0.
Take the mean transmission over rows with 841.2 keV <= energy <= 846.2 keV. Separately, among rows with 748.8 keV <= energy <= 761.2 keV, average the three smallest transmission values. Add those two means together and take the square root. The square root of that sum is 2.7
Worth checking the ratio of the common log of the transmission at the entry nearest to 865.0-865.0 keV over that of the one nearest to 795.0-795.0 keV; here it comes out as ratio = 1.96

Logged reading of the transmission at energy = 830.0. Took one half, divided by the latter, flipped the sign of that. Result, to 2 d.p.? -0.16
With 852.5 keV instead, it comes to -0.14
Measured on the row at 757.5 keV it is -0.11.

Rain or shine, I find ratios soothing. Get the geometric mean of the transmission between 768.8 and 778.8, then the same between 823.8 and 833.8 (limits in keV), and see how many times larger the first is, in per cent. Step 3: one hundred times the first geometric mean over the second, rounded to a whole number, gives 120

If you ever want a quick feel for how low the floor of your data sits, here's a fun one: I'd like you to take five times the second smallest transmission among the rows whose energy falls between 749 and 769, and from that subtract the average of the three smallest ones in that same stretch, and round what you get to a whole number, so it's 14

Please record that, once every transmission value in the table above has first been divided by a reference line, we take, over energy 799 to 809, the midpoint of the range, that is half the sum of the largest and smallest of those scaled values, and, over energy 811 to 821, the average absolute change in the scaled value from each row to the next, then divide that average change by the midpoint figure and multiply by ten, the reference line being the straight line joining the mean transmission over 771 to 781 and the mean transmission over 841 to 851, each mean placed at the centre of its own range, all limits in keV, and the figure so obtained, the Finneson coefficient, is 1.15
